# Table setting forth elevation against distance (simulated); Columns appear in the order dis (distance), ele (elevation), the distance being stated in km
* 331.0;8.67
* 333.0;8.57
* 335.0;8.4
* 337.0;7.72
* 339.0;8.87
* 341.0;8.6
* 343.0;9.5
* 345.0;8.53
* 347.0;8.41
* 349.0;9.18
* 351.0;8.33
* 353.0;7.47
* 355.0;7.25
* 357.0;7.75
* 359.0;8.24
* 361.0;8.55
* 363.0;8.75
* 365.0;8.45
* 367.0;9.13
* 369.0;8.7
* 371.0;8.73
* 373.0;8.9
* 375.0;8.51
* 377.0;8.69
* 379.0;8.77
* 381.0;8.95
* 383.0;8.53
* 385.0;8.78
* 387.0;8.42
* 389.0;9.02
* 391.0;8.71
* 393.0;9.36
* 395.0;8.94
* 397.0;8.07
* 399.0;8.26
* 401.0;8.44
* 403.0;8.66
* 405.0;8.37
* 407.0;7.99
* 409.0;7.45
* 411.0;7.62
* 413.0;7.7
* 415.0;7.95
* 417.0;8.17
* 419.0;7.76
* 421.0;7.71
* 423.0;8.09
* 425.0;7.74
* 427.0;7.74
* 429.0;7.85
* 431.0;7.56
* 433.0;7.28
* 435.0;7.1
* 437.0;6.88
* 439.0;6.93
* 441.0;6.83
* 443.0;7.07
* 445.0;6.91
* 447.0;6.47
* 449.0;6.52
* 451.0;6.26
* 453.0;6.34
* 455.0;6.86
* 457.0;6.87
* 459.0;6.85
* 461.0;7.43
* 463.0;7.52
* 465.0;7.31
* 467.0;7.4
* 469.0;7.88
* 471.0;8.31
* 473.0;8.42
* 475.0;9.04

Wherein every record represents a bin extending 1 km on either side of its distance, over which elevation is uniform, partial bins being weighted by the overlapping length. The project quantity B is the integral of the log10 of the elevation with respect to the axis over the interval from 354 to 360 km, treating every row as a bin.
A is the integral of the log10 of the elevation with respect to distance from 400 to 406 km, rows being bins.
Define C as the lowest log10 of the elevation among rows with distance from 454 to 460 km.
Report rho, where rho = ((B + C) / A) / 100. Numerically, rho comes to 0.0111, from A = 5.57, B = 5.3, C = 0.84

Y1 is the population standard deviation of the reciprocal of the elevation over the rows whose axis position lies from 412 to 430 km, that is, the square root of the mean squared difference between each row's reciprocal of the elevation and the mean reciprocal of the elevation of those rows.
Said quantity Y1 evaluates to 0.003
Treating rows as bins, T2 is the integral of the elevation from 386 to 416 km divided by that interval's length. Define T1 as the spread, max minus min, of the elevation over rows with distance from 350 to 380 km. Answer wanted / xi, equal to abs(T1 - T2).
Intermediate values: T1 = 1.88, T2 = 8.3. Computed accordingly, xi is 6.5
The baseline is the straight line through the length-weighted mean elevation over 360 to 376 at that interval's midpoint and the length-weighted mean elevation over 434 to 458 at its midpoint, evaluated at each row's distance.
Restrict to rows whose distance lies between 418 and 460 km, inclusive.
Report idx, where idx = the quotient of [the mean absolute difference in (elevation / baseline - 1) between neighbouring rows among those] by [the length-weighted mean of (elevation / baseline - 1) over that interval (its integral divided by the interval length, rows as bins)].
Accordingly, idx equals 0.99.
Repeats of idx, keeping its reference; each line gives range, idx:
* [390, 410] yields 0.80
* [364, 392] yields 1.18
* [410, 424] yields 0.66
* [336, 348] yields -0.88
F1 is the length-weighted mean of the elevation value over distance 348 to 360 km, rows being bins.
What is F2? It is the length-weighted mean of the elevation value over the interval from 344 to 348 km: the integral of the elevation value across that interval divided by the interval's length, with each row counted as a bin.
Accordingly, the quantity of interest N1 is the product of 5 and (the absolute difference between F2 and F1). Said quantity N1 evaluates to 2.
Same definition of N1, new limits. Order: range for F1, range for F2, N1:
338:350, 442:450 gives 11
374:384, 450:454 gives 12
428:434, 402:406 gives 5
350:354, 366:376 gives 4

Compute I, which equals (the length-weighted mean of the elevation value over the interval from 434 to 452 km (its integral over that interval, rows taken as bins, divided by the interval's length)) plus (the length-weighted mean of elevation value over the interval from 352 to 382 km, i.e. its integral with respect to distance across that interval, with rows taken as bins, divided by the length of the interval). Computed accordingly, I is 15.2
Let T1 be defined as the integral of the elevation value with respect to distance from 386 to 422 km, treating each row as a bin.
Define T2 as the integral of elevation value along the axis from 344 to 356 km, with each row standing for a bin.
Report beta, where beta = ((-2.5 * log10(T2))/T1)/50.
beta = -0.0003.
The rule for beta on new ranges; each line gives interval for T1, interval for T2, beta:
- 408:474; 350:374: -0.0002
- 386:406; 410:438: -0.0007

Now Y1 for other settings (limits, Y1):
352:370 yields 0.009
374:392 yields 0.002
